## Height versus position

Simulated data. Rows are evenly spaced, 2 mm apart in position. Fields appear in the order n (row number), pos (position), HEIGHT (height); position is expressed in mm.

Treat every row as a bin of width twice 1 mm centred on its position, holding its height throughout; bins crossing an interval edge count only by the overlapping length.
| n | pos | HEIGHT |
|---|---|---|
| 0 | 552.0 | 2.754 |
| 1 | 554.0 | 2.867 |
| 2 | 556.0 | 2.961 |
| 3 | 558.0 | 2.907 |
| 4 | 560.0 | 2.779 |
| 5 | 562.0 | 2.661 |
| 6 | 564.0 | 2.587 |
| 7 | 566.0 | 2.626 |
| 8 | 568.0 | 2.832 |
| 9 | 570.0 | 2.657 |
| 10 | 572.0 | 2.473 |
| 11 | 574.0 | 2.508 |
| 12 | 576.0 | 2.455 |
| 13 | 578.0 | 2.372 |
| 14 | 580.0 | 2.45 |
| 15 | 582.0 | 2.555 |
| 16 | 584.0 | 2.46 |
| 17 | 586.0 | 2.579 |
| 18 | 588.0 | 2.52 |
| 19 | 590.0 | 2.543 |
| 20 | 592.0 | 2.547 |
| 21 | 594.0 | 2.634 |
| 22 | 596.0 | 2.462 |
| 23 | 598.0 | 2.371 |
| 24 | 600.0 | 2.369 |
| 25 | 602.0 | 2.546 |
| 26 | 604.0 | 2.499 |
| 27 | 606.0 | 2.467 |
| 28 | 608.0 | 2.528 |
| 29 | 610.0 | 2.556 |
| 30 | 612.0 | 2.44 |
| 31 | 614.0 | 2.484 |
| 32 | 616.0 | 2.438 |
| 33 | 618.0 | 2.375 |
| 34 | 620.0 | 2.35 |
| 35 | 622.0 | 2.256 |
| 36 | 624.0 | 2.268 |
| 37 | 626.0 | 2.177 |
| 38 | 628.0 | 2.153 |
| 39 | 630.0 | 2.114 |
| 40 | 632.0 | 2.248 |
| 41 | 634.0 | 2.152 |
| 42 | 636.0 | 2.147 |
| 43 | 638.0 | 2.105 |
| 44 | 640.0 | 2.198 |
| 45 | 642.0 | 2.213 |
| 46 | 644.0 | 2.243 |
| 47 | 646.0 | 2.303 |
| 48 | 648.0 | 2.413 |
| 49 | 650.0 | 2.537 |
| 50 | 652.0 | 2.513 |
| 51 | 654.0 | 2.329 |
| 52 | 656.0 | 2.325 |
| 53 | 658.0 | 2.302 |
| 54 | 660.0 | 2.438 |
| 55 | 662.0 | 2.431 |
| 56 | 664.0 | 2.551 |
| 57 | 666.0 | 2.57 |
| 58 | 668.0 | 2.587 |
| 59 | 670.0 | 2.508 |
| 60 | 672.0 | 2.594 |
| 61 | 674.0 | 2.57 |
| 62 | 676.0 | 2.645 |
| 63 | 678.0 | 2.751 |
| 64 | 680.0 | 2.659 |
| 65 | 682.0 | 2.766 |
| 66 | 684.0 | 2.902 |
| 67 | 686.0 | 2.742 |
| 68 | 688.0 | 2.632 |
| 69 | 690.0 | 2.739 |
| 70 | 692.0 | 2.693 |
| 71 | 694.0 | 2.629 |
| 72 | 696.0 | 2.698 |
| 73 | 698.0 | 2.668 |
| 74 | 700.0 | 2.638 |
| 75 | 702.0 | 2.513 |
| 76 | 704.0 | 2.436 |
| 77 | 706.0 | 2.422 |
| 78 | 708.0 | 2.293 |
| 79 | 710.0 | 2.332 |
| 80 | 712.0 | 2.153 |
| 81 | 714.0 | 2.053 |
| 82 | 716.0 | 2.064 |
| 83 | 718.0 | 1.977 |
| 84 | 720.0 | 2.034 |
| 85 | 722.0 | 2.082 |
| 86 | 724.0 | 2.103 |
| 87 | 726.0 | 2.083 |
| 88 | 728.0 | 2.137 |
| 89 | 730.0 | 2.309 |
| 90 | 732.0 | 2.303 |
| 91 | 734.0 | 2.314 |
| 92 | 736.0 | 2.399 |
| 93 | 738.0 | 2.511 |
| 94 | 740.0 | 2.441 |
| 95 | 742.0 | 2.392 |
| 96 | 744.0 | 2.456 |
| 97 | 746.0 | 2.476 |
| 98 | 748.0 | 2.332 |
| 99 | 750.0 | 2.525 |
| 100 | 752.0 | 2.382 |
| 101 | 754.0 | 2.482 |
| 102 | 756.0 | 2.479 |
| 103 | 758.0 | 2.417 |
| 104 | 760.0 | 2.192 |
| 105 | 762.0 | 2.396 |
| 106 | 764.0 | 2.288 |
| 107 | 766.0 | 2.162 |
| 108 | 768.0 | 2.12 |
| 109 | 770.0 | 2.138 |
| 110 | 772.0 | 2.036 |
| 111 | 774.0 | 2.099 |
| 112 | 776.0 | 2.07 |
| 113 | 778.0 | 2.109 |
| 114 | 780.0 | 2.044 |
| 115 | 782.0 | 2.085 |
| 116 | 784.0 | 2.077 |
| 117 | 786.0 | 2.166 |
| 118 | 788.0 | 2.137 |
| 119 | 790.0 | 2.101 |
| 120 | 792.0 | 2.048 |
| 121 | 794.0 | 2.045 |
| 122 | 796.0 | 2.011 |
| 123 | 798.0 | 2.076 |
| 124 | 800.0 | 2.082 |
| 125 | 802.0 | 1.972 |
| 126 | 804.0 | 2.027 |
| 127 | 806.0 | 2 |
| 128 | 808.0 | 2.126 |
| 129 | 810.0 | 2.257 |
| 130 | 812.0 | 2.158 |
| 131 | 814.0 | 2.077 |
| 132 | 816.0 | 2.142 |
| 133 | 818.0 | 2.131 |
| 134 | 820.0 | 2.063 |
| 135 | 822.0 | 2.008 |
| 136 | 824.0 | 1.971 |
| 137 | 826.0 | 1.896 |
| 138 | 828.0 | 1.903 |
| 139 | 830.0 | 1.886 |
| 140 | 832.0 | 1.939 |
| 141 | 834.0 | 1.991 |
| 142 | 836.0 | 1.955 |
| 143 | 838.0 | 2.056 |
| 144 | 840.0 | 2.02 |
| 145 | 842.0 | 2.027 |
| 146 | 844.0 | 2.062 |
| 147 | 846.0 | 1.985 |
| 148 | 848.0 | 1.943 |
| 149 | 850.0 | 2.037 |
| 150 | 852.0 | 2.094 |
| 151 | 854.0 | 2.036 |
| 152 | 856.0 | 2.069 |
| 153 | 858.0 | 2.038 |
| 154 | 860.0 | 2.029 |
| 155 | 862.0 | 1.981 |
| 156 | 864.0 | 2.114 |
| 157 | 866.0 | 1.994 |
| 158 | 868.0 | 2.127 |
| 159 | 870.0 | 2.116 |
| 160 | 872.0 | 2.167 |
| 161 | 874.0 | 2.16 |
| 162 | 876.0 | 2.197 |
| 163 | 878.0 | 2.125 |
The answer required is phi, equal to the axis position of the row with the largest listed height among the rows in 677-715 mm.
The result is 684.0 mm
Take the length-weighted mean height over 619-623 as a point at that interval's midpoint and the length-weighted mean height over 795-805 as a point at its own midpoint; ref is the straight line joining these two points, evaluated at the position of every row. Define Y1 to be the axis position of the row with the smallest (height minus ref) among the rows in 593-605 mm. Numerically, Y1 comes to 598.0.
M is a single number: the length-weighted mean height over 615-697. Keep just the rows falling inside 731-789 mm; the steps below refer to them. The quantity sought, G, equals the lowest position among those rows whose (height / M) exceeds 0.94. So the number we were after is 732.0 mm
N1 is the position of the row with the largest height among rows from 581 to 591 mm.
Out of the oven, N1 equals 586.0 mm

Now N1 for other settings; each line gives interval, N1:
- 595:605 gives 602.0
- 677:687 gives 684.0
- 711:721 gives 712.0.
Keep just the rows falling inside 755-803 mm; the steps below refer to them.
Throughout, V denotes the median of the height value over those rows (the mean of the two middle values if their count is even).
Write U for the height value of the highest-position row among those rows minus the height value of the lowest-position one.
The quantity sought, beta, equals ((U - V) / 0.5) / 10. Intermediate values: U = -0.5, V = 2.10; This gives -0.52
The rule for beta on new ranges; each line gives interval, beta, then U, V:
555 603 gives -0.59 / -0.4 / 2.55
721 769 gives -0.46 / 0.0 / 2.36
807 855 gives -0.42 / -0.1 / 2.03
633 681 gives -0.39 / 0.5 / 2.43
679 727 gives -0.61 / -0.6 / 2.47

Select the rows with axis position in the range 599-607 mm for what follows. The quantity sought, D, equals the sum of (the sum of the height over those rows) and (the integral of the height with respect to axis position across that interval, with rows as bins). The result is 29.6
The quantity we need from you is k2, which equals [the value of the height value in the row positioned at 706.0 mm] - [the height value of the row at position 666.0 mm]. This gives -0.1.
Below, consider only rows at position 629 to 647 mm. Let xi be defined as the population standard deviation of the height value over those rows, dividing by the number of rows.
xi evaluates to 0.063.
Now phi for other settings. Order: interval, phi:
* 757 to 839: 758.0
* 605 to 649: 610.0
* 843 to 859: 852.0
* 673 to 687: 684.0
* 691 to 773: 696.0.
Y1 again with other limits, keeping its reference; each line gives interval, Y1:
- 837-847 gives 846.0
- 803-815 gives 806.0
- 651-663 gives 658.0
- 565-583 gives 578.0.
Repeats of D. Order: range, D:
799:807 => 24.2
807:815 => 25.9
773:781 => 25.0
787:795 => 25.0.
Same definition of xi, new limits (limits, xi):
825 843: 0.059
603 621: 0.063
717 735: 0.120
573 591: 0.061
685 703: 0.066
